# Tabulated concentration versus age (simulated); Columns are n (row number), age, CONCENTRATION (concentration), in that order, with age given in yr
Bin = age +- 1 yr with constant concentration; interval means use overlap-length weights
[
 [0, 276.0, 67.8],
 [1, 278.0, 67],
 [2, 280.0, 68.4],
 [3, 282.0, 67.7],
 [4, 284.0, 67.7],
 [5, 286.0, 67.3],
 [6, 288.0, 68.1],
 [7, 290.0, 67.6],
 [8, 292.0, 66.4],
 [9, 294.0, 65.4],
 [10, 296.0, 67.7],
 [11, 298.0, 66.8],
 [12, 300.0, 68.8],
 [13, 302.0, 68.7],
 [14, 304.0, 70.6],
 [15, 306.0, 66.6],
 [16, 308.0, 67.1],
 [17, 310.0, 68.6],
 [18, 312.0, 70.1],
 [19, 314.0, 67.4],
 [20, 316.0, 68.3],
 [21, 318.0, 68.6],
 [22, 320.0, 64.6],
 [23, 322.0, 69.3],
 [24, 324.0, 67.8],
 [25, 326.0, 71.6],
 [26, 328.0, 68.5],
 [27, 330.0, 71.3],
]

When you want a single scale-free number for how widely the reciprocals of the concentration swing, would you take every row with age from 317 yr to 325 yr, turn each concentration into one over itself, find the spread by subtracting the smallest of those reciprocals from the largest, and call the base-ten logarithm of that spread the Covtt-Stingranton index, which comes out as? -2.98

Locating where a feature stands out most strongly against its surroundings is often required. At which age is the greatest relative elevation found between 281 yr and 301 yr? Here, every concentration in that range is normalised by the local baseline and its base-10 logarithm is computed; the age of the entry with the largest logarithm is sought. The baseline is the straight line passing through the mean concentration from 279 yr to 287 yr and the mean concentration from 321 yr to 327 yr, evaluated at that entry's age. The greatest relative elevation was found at 300.0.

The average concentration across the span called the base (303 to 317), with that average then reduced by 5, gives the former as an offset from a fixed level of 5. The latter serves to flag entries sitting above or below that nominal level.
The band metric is 63.4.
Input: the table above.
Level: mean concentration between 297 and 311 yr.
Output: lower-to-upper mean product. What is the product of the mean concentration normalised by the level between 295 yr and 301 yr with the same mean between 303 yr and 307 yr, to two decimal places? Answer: 1.00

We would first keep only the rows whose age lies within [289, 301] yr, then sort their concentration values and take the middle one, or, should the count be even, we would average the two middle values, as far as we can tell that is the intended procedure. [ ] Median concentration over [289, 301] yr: 67.2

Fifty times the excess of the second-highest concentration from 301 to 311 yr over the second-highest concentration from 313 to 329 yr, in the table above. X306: -30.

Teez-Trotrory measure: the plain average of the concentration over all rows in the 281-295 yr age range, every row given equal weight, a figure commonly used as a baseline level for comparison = 67.2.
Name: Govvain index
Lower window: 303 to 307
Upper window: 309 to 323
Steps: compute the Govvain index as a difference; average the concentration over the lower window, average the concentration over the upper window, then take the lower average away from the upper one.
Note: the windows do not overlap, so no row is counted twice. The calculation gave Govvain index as -0.5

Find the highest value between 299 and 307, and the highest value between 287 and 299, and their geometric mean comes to 69.3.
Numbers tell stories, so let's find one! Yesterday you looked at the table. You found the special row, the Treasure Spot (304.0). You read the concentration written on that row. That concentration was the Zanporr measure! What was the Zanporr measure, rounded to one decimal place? 70.6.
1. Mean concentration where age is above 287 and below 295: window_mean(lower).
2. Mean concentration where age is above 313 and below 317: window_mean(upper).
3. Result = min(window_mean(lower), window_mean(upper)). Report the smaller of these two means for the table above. 66.9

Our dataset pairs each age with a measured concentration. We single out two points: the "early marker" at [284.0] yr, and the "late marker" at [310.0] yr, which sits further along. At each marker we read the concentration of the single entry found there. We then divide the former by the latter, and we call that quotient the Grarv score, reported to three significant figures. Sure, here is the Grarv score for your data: 0.987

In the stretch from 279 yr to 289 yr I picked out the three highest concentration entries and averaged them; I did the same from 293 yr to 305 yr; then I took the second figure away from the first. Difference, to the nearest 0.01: -1.30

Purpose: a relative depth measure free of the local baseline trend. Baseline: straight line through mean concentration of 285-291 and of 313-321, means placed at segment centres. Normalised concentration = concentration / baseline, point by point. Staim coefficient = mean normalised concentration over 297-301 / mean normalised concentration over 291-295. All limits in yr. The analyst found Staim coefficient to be 1.03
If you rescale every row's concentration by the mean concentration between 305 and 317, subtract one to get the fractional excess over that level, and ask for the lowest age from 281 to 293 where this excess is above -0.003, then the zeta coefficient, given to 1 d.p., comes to 288.0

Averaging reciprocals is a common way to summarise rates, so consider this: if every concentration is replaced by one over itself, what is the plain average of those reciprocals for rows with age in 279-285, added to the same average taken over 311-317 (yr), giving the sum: 0.0293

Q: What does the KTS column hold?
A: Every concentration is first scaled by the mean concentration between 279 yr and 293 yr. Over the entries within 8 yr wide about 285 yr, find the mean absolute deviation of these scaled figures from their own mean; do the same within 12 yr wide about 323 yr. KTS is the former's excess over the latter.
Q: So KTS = -0.019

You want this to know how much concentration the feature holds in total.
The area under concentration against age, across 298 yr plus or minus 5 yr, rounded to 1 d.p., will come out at 674.8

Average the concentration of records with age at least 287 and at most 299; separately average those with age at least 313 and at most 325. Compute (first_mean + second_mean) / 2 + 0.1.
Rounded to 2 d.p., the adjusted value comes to 67.43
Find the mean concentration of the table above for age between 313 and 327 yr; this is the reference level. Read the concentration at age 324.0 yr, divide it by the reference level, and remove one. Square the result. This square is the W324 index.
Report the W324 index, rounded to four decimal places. 0.0000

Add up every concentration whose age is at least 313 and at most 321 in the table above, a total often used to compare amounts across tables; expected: 269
